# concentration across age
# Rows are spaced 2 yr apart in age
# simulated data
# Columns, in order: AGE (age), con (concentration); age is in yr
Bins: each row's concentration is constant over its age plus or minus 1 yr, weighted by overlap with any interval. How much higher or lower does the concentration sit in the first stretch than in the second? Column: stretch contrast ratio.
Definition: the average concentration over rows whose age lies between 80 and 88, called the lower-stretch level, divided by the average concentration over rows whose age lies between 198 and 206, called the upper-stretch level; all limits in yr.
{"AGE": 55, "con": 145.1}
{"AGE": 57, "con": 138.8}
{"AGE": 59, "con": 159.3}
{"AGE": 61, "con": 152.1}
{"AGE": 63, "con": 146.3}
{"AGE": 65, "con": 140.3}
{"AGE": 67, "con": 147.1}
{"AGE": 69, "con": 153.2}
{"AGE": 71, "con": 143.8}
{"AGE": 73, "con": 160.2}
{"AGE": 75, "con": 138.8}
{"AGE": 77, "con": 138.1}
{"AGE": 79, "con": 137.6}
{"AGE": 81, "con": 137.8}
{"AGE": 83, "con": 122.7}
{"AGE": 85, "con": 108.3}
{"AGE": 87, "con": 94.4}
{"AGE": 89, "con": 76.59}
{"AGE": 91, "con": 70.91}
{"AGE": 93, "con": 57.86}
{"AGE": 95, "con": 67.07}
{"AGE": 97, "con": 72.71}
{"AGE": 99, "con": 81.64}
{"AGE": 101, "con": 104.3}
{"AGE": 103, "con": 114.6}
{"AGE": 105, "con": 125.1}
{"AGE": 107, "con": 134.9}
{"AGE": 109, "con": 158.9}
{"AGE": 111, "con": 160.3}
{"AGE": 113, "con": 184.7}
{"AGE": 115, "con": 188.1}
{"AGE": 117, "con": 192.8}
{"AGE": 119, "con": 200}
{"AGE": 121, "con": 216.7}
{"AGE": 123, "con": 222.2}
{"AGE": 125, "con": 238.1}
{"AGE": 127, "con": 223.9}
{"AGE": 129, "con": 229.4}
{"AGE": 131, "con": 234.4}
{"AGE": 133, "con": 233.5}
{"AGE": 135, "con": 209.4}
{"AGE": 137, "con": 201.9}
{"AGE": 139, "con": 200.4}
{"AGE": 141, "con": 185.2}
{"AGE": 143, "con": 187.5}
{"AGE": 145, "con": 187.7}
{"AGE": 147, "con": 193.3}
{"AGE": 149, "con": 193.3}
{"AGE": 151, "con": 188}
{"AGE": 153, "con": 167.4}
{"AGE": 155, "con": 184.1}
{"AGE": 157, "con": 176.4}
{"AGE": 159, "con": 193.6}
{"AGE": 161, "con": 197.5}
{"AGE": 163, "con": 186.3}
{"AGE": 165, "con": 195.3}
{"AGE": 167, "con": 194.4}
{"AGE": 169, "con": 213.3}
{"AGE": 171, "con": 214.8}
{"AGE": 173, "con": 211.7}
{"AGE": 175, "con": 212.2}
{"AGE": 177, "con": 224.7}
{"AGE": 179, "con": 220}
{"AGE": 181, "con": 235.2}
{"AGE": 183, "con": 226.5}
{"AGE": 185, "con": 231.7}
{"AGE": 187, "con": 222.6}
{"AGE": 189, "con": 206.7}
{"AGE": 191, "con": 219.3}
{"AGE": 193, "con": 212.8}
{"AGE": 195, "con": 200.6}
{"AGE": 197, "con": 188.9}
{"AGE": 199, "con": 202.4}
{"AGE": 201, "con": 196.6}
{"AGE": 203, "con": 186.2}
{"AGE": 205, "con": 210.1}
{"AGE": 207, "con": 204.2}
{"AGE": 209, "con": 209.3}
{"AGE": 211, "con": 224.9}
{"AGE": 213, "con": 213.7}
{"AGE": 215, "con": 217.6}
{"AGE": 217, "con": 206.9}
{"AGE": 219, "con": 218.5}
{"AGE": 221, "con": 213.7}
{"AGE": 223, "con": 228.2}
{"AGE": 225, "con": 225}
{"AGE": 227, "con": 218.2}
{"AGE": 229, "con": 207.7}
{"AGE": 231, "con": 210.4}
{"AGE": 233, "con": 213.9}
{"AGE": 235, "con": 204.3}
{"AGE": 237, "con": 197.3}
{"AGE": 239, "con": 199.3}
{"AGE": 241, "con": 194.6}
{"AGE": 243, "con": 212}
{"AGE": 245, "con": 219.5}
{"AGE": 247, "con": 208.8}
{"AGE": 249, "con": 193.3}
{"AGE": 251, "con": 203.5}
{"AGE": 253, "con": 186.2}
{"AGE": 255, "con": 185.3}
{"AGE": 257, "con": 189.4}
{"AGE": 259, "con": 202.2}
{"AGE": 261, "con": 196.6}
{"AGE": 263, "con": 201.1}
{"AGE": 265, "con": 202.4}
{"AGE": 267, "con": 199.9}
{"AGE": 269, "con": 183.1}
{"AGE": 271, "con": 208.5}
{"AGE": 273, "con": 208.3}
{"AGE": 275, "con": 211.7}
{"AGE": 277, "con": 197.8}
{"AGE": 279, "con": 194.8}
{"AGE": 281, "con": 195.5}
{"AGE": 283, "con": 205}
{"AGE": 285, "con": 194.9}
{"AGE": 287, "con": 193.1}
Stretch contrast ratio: 0.58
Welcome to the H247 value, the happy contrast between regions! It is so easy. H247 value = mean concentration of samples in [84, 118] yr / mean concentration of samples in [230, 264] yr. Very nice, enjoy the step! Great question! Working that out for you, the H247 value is 0.58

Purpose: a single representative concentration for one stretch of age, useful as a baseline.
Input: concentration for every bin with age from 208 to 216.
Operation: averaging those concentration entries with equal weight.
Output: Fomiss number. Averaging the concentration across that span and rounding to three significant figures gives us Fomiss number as 216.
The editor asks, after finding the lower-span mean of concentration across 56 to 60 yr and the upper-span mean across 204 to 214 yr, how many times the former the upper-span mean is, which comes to 1.4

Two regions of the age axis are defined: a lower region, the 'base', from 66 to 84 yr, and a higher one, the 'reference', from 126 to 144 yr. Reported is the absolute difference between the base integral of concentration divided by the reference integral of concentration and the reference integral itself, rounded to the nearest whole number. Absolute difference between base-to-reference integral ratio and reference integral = 3811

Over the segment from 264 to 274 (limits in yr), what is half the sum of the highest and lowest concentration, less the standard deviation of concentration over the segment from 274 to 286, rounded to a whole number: 189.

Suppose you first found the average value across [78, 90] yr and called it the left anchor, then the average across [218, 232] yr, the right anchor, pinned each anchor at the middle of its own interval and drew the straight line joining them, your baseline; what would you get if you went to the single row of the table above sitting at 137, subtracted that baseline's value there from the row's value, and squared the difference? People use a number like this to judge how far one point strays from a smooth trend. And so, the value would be 2473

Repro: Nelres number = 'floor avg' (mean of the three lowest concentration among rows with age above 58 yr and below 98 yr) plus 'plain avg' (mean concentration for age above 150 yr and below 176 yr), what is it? 260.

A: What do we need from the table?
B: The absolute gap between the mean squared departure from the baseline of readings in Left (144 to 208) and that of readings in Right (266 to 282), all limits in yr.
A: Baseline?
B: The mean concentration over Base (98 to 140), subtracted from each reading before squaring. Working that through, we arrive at 298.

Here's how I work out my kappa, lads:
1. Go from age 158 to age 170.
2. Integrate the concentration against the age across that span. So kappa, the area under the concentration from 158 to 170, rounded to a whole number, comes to 2361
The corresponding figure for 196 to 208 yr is 2377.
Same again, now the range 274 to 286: 2399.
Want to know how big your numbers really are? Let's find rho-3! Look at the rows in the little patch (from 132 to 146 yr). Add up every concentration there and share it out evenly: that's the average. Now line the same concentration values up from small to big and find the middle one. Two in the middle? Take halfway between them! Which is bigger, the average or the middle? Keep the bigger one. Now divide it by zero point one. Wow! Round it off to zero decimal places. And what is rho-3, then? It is 2008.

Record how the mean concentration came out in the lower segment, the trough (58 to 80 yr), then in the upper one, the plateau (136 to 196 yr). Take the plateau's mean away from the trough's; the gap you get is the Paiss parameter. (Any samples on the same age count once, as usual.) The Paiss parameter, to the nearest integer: -56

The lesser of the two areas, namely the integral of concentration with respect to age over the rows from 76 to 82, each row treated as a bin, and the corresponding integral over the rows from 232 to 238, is 827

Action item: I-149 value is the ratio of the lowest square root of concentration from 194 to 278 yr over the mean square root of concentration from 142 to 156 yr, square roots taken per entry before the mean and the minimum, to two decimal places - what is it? 0.99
